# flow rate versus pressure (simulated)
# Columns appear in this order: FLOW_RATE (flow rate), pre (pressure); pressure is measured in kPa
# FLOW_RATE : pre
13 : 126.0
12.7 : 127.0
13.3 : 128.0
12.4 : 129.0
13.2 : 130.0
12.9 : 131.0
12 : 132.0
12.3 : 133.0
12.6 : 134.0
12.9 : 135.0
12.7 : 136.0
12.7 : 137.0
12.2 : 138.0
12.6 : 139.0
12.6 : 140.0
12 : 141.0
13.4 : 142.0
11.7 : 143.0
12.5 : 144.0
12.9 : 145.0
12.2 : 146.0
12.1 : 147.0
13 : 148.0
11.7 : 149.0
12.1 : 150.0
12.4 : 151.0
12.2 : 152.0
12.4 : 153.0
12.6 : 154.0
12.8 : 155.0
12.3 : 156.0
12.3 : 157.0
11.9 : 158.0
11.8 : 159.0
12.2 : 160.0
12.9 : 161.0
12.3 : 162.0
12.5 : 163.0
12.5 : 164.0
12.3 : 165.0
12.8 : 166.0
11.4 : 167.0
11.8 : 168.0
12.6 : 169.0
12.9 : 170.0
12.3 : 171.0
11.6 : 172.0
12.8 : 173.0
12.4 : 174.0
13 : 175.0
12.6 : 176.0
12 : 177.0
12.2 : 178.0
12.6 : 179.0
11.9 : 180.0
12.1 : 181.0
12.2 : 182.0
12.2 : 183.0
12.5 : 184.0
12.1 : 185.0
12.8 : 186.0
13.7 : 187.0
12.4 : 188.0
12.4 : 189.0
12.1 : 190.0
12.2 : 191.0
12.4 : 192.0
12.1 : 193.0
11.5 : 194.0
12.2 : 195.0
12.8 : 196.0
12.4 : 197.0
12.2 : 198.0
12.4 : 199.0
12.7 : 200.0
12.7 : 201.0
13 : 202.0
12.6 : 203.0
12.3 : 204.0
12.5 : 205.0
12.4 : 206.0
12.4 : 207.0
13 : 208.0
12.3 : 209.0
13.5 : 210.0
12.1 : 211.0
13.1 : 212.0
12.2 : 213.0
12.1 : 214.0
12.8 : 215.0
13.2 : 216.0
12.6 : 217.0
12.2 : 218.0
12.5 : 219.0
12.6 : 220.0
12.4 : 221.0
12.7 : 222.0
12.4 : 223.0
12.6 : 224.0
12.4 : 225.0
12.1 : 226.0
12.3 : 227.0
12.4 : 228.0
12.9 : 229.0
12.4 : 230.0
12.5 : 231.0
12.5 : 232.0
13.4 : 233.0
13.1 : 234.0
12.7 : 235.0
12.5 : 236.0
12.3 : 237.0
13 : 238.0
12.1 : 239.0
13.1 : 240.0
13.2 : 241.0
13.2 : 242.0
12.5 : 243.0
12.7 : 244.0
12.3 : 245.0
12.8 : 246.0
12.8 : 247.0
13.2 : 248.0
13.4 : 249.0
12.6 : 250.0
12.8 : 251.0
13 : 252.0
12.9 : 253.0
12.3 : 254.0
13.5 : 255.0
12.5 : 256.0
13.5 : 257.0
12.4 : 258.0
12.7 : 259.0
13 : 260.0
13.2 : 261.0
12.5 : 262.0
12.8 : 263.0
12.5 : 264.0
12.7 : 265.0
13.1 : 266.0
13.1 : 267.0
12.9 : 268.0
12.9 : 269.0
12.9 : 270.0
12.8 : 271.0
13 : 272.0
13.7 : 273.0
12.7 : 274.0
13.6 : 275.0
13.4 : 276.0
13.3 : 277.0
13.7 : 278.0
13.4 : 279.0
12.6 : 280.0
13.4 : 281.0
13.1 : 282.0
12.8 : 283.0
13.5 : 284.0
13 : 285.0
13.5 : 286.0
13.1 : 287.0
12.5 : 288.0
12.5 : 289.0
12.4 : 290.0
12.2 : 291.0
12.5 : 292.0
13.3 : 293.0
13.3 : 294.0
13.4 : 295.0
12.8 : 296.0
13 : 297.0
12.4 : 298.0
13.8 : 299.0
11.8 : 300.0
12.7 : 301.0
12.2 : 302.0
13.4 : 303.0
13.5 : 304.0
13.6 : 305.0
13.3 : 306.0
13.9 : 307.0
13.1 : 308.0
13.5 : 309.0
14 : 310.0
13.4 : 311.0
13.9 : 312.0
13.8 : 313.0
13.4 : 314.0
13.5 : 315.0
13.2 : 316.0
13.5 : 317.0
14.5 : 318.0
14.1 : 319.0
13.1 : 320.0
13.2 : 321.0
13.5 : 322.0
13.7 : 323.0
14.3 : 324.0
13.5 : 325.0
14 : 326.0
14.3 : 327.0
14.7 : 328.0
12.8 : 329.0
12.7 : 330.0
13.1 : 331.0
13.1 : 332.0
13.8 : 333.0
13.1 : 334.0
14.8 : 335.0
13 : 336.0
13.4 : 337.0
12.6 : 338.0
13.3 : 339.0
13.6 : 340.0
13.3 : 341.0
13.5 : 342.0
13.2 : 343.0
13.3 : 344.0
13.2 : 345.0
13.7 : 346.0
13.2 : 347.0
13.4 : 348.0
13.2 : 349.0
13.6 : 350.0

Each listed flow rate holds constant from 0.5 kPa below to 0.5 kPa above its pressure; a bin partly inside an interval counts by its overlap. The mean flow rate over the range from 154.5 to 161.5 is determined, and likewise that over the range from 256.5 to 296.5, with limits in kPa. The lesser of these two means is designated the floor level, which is 12.31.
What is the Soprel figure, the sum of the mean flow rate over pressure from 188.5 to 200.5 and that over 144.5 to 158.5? 24.6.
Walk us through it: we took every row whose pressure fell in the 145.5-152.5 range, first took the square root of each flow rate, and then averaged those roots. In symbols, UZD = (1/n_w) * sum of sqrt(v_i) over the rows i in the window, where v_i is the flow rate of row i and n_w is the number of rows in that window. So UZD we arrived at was 3.50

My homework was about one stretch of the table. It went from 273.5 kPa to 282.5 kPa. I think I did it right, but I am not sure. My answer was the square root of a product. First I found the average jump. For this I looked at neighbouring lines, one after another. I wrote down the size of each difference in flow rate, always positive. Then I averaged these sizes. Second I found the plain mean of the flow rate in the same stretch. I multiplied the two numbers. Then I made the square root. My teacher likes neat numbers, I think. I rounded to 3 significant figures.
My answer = 2.51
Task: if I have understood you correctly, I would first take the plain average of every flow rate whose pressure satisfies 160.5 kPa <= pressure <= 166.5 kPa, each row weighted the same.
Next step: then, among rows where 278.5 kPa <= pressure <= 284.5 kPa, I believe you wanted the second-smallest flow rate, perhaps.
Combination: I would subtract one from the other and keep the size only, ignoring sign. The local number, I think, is 0.25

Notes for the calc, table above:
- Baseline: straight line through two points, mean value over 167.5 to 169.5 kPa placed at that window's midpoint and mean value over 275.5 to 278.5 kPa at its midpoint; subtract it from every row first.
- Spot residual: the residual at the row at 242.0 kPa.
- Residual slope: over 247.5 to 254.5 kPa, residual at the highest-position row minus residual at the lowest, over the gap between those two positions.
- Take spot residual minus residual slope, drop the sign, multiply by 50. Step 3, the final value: 15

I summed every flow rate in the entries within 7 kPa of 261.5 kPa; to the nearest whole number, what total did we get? 180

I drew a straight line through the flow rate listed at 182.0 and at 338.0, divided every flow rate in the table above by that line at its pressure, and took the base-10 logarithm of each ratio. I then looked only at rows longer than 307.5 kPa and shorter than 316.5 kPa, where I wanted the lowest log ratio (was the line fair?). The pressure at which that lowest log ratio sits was 308.0 kPa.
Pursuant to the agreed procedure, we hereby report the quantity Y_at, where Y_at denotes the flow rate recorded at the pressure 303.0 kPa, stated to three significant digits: 13.4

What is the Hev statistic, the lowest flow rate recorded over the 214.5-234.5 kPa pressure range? 12.1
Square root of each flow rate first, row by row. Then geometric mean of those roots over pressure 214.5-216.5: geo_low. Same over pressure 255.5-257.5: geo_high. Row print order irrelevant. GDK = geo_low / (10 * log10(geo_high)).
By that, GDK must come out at 0.647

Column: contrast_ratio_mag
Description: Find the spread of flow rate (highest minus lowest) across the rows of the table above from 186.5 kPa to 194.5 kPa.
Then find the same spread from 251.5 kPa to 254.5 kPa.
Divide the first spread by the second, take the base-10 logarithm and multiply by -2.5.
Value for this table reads -1.2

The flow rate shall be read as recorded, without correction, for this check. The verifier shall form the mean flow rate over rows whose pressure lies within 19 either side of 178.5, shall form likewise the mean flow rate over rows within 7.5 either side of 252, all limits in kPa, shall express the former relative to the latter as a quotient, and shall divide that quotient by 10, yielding 0.096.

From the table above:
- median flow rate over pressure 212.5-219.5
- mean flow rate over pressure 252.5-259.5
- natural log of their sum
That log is 3.23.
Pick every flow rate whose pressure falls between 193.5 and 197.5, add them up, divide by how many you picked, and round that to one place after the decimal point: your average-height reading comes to 12.2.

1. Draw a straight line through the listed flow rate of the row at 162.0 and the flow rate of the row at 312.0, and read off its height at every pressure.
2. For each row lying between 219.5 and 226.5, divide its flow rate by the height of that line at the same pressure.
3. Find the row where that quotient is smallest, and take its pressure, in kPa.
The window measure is 226.0 kPa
